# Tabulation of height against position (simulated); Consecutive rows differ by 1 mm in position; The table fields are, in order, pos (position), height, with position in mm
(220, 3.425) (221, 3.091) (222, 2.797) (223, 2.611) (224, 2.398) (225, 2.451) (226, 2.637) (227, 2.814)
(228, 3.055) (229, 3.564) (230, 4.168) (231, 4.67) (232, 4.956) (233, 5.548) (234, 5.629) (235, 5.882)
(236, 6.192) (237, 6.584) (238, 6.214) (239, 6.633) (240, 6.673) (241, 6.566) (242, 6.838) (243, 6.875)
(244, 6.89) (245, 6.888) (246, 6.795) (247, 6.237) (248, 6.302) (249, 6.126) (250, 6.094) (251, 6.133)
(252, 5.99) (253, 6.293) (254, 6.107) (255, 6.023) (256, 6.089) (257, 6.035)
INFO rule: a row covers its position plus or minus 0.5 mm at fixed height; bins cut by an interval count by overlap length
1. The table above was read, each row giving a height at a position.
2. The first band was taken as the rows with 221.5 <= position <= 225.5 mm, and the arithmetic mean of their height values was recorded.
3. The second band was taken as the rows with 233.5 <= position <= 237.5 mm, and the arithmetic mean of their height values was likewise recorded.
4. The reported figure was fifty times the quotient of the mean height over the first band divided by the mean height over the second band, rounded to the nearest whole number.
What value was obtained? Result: 21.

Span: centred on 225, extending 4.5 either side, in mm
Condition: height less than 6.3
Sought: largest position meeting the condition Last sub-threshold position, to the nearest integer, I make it 229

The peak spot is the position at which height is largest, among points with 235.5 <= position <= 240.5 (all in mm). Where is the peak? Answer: 240 mm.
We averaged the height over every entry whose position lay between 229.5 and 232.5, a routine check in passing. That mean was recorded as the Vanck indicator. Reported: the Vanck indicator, 4.6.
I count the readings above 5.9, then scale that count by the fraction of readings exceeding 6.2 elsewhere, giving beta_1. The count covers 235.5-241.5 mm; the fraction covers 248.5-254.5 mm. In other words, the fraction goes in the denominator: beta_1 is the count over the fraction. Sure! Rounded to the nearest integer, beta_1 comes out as 36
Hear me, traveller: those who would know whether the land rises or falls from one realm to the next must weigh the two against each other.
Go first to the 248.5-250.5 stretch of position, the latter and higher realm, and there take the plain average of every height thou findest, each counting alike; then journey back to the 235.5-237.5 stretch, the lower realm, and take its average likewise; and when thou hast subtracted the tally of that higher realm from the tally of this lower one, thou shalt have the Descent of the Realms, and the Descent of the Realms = 0.3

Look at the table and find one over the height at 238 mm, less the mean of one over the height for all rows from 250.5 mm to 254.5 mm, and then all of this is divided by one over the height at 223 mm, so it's -0.01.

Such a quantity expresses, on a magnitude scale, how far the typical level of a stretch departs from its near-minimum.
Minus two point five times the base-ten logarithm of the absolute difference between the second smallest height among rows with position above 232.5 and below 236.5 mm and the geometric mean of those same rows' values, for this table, 1.9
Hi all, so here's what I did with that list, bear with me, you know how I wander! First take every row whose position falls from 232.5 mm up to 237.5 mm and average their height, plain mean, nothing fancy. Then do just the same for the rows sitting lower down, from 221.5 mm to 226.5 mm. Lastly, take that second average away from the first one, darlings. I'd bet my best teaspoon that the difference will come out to 3.4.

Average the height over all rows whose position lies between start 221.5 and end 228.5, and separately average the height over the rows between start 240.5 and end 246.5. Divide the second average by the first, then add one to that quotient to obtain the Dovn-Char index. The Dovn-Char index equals 3.54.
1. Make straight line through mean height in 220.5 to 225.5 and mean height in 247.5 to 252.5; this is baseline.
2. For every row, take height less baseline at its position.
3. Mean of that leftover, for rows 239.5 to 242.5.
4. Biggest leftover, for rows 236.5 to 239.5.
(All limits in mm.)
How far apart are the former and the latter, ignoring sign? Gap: 0.40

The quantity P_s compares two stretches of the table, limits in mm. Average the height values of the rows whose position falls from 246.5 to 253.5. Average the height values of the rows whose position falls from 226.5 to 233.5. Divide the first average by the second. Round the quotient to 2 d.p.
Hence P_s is 1.50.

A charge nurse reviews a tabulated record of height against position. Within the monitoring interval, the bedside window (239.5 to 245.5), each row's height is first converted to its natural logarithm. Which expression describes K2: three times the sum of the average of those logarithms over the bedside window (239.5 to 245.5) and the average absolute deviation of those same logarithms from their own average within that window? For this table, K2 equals 5.8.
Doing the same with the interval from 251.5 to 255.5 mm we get 5.5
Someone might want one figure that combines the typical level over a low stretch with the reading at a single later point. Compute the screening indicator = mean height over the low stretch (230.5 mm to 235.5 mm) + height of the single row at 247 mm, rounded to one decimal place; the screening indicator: 11.6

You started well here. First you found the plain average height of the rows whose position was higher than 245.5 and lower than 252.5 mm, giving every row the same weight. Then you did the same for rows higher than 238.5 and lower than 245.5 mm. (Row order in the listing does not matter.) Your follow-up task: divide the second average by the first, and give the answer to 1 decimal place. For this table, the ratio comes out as 1.1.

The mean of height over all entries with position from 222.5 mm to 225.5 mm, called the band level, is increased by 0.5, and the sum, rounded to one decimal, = 3.0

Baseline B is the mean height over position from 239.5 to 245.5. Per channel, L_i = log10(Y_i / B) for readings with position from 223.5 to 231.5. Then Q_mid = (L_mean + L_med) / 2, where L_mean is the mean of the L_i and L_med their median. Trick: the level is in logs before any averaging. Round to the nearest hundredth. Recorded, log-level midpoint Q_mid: -0.35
